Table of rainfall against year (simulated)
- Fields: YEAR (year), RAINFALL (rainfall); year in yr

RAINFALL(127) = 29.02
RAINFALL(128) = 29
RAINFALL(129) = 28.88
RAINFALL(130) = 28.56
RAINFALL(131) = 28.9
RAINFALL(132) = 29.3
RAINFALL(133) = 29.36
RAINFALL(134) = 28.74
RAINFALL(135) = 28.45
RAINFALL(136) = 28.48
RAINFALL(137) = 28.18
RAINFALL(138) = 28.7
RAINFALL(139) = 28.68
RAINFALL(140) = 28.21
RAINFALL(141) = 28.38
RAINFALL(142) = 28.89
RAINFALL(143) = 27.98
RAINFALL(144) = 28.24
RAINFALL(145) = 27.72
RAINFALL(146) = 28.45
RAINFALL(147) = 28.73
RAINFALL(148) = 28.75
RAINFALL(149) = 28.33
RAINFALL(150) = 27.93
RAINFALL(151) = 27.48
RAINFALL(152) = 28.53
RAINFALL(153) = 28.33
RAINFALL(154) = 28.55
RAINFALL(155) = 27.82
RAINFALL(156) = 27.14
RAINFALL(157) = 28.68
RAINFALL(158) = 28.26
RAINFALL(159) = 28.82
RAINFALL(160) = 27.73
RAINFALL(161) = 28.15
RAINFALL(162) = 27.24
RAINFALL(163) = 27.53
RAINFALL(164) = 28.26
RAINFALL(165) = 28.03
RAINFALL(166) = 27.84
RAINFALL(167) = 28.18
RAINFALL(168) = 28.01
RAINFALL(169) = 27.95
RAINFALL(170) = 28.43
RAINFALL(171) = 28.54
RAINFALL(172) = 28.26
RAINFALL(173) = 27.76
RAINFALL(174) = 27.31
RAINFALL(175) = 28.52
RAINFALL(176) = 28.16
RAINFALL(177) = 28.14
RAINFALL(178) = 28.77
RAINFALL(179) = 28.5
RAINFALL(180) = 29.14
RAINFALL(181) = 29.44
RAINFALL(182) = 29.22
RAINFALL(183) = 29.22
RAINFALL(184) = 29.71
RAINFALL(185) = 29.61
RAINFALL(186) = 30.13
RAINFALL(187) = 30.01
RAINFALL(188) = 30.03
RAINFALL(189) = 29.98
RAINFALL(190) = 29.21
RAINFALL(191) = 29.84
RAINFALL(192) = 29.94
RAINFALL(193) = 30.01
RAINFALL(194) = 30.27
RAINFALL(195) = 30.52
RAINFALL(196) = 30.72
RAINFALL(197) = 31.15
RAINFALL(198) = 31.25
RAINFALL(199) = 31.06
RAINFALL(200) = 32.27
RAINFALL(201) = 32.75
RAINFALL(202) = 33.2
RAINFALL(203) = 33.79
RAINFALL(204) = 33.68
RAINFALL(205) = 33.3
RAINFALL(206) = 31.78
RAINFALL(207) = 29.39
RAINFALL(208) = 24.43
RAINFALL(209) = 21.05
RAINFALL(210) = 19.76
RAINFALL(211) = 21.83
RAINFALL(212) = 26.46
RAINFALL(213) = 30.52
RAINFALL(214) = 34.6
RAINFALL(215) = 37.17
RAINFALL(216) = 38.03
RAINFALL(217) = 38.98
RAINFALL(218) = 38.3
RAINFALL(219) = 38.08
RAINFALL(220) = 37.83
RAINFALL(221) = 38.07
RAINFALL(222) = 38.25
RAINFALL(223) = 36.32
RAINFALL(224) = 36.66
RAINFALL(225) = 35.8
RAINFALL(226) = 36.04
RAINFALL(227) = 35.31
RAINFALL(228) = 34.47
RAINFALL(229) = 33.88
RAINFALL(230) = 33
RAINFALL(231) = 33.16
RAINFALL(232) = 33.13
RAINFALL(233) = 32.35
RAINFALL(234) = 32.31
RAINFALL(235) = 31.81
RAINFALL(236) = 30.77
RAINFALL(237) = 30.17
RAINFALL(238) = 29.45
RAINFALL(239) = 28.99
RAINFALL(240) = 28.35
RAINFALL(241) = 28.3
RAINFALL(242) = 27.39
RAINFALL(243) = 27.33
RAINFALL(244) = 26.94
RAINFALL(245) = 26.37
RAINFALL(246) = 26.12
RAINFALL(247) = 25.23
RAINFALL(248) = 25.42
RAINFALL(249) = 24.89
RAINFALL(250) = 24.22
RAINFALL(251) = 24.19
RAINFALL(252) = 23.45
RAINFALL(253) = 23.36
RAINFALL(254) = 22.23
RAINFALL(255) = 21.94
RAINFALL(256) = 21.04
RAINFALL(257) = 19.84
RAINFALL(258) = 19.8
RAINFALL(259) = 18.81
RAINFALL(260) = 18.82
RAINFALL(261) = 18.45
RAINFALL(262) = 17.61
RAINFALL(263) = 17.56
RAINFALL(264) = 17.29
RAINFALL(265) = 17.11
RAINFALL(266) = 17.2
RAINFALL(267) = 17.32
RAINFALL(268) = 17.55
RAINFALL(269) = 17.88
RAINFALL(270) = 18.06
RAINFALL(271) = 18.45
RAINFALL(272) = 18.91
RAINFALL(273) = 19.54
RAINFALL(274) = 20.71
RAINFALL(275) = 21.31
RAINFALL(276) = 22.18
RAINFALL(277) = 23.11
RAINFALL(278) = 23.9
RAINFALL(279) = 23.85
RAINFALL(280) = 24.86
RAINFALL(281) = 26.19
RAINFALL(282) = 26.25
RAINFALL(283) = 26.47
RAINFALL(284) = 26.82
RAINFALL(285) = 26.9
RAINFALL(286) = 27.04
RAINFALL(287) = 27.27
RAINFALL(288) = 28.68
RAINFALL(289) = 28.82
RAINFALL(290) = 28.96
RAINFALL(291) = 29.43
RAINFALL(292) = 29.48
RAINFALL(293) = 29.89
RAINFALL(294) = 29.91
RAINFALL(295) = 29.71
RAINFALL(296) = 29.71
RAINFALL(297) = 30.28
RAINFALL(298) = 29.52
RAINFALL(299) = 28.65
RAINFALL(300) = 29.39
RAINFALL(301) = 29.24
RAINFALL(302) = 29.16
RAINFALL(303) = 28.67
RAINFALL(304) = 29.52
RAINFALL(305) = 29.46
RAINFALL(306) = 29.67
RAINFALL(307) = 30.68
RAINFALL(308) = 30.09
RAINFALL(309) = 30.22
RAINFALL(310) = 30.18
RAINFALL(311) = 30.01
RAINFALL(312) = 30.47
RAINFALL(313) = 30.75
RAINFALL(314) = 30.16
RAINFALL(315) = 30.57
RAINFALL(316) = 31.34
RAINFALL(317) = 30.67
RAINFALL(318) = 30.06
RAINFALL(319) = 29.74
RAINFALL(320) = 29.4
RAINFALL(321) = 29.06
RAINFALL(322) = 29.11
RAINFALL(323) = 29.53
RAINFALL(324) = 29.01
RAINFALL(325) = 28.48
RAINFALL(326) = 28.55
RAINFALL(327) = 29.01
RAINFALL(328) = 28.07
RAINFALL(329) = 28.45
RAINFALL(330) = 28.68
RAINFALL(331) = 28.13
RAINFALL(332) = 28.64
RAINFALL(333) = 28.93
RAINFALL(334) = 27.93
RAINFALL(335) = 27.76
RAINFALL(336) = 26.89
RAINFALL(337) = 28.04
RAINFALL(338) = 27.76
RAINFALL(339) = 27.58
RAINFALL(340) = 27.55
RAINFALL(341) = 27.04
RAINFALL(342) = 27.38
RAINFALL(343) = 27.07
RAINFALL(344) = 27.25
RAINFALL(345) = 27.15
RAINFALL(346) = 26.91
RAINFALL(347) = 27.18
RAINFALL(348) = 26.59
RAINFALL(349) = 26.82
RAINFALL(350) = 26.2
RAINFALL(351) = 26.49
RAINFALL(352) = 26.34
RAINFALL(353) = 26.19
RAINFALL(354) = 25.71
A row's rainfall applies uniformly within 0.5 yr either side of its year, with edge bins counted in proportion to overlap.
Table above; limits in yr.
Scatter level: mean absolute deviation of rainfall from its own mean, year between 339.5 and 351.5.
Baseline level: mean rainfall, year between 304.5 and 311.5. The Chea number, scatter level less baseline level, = -30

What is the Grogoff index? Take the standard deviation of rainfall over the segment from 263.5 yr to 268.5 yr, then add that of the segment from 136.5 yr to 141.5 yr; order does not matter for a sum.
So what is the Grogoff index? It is 0.4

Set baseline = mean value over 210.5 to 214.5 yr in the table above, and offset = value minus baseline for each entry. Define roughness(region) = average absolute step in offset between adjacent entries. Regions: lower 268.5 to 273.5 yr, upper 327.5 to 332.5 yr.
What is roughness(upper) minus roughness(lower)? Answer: 0.0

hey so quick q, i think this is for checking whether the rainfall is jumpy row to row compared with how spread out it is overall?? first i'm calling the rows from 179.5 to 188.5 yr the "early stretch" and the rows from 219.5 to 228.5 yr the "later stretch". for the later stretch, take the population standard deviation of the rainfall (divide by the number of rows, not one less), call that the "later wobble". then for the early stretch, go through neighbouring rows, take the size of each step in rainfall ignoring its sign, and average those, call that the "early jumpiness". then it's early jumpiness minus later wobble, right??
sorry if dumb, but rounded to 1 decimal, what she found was -1.0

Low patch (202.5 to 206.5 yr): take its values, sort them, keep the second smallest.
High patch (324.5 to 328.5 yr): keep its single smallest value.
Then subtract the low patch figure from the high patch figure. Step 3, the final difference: -5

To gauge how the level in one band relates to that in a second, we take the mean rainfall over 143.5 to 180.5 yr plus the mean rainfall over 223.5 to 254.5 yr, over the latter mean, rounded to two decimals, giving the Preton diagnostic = 1.96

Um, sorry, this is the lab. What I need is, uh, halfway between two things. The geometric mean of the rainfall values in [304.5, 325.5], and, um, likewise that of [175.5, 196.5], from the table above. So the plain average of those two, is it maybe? 29.7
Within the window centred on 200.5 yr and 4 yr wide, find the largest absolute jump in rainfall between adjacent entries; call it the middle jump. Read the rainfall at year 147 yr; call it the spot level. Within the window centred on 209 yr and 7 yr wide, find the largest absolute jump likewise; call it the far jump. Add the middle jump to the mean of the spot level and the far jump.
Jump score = 18.1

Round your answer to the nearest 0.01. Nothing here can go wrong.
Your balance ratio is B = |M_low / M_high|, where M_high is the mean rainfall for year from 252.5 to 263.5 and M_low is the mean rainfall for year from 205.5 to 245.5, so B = 1.59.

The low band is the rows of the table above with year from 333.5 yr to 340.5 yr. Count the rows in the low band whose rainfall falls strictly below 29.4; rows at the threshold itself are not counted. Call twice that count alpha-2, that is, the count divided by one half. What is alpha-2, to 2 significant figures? 14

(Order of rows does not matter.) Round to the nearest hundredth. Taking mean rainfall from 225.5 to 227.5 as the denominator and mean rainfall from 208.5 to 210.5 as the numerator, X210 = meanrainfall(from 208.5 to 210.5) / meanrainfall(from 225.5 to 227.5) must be 0.57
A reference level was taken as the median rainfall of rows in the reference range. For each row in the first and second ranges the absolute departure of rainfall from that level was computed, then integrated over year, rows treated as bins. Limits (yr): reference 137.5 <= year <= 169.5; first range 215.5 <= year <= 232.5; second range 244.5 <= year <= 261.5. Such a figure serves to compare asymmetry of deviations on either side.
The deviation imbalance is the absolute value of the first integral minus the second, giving 40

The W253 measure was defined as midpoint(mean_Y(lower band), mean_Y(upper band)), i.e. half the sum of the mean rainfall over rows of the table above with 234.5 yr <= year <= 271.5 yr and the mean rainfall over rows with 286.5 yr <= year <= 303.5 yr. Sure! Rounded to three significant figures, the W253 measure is 26.1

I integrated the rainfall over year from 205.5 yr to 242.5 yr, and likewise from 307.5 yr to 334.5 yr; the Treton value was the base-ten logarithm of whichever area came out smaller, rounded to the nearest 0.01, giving 2.90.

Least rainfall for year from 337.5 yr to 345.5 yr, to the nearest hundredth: 27.04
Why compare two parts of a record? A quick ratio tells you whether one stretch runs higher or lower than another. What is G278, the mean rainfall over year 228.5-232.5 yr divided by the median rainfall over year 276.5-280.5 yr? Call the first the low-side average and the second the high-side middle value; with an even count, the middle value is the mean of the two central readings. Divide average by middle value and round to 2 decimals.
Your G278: 1.39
